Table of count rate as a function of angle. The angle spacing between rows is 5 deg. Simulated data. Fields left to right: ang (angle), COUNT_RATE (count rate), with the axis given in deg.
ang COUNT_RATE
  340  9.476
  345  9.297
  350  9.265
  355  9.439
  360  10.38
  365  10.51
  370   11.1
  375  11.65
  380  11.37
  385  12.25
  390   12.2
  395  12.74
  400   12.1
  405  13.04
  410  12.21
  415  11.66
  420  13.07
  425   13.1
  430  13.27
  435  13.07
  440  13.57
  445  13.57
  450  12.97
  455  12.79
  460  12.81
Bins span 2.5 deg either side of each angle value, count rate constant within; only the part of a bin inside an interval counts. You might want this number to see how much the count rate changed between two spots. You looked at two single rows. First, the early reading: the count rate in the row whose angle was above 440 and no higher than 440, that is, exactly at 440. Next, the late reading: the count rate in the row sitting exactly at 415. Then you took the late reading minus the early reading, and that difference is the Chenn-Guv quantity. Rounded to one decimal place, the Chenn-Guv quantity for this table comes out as -1.9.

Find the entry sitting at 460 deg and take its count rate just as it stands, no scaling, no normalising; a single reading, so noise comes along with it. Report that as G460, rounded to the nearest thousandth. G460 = 12.810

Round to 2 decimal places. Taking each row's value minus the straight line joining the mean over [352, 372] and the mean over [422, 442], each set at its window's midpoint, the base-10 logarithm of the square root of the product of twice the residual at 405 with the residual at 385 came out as 0.13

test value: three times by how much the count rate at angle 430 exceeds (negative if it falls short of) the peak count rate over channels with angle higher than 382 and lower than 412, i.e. 0.7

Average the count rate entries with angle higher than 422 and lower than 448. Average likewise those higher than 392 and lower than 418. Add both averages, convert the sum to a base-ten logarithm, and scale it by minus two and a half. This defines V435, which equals -3.52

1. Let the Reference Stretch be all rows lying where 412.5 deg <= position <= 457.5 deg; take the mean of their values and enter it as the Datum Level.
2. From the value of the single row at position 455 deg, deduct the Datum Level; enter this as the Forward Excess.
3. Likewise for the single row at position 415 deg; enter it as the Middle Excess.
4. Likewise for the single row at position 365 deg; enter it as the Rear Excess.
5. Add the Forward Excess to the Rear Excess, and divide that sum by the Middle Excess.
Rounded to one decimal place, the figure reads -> 2.0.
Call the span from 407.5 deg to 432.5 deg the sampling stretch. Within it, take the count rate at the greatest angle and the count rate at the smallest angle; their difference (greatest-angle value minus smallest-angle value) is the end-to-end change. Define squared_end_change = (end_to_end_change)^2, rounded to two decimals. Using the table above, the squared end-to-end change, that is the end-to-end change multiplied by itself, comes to 1.12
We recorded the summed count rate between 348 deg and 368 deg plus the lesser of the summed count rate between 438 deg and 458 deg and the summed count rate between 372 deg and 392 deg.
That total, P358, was 87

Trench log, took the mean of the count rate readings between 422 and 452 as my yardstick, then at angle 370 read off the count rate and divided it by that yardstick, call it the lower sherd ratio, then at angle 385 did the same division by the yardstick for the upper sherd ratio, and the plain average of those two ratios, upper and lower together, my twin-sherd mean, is 0.88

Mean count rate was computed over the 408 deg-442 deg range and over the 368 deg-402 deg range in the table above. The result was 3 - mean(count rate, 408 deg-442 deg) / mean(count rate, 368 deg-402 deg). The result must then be 1.92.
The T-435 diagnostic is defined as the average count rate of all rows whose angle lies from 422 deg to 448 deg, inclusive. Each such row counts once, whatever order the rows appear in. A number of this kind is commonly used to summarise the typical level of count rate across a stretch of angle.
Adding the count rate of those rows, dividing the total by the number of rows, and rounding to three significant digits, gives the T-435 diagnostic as 13.3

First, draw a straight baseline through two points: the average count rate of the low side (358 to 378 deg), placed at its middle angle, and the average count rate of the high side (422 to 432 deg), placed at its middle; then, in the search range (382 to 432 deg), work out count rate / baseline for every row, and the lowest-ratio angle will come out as 415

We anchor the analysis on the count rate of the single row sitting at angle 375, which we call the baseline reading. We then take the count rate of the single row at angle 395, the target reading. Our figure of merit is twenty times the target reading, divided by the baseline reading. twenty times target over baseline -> 22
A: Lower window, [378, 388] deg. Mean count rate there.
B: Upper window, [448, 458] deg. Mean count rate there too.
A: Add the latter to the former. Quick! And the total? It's 24.7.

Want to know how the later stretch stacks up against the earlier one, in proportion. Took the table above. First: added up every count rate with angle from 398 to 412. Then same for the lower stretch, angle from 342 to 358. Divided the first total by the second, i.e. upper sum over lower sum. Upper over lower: 1.33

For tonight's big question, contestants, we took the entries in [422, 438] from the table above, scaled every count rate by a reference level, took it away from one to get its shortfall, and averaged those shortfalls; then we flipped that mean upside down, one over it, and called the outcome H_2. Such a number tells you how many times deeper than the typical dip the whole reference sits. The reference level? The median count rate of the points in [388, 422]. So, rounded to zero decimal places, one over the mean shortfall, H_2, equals -13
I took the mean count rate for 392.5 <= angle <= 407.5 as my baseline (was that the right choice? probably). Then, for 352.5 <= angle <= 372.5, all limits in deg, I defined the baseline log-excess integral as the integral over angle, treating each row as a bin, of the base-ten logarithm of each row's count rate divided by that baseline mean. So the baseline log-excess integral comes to -1.7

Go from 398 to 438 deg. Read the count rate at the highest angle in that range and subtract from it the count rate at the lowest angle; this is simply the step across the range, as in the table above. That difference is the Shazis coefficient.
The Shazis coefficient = 1.0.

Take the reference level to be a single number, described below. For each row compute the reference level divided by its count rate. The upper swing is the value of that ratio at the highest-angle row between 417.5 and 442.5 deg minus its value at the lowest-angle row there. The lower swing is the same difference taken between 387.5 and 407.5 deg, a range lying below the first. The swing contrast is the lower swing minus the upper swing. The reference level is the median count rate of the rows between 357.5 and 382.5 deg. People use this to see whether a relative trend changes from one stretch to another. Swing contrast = -0.03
